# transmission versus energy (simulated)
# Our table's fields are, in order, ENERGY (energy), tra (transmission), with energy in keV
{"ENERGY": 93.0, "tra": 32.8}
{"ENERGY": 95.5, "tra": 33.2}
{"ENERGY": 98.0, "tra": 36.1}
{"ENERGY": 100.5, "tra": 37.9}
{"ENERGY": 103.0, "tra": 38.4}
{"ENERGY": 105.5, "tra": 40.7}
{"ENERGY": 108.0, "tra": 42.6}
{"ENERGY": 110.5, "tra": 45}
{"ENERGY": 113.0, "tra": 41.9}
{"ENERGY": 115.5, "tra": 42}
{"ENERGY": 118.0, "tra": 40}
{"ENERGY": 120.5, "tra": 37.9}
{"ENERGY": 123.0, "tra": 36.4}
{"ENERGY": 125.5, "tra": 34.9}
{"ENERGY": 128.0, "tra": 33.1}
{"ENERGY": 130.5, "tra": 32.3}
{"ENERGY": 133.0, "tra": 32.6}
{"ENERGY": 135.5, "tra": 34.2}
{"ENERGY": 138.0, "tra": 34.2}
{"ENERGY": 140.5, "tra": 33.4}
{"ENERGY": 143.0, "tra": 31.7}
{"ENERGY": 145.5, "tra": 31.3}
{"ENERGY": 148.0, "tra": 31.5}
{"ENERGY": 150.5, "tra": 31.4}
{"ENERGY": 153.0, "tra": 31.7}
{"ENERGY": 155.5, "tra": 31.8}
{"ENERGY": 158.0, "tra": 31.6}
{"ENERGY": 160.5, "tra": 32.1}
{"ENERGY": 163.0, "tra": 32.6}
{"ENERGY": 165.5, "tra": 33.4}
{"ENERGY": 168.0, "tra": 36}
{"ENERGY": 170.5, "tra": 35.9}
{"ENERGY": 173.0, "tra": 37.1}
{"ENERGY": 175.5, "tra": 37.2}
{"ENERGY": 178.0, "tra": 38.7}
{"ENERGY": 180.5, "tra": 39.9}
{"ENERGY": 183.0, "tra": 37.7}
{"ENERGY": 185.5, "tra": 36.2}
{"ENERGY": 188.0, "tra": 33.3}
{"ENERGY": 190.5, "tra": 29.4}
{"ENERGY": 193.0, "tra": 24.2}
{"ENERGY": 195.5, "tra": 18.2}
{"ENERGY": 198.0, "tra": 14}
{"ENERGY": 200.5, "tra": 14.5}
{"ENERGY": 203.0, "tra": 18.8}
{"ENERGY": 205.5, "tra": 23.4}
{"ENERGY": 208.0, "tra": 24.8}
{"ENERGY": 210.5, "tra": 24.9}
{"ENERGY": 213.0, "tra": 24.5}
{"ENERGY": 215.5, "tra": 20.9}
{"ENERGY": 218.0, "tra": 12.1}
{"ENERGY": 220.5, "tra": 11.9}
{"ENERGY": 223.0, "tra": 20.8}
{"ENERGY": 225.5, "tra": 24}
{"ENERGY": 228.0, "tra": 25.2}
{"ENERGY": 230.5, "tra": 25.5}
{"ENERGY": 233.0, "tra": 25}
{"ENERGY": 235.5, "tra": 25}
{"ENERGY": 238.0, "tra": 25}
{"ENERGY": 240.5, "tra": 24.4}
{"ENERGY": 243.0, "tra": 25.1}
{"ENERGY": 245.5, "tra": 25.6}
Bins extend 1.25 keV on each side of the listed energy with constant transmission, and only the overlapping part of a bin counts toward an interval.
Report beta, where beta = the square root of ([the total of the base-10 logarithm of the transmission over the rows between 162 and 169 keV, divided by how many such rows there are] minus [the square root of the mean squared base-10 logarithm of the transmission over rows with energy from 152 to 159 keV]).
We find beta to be 0.2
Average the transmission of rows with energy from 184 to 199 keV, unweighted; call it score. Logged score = 26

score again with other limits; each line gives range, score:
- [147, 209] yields 30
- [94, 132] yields 38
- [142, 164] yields 32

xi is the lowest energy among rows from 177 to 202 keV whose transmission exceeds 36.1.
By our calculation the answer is 178.0 keV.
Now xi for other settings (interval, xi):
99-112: 100.5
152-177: 173.0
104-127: 105.5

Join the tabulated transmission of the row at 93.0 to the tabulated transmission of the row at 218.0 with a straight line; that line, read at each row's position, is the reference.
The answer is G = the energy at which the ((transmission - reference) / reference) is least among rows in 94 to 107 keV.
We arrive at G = 95.5 keV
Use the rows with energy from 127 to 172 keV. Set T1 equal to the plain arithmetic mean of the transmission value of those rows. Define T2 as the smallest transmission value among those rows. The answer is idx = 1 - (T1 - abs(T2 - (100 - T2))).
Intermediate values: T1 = 32.8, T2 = 31.3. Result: 6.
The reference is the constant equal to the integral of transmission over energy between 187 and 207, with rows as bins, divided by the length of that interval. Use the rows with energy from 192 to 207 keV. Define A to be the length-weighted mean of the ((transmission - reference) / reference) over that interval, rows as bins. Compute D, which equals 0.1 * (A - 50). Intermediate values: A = -0.1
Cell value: -5.01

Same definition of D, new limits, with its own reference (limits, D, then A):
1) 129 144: -4.95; 0.5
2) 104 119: -4.91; 0.9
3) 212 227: -5.01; -0.1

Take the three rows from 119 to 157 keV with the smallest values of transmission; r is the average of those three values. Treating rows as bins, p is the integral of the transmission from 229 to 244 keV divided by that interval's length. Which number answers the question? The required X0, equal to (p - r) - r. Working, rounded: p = 25.0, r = 31.4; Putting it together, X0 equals -38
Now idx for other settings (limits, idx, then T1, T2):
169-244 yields 51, 25.9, 11.9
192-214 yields 52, 20.8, 14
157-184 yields 2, 35.7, 31.6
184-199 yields 47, 25.9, 14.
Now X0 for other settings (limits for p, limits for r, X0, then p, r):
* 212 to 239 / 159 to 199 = -16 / 21.8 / 18.8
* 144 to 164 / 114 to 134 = -34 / 31.7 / 32.7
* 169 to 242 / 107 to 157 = -37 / 26.0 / 31.4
